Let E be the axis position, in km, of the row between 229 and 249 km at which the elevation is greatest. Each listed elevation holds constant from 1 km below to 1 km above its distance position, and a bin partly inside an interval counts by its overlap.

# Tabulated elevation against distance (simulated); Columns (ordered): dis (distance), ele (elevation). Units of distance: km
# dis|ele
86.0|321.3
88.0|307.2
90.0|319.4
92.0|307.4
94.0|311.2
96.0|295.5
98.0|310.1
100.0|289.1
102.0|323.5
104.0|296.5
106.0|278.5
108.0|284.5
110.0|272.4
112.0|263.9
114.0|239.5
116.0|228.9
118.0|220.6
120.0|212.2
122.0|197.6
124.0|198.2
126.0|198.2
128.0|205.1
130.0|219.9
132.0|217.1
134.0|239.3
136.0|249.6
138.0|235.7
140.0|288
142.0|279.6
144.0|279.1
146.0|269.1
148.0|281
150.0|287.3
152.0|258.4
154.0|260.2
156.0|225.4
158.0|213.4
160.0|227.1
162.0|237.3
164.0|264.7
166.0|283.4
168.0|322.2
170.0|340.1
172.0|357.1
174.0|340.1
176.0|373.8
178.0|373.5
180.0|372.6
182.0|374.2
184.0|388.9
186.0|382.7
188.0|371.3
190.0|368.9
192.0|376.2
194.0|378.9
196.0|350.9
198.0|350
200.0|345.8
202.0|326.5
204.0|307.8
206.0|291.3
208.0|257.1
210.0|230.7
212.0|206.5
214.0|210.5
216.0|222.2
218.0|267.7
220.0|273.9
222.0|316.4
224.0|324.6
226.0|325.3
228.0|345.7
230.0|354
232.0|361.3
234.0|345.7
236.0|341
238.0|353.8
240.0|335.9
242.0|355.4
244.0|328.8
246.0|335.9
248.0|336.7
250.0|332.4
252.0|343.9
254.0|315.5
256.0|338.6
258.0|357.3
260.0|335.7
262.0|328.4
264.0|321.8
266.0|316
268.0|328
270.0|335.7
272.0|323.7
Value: 232.0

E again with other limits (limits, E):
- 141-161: 150.0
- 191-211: 194.0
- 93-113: 102.0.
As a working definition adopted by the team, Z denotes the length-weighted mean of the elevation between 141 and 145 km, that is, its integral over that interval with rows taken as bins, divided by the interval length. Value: 279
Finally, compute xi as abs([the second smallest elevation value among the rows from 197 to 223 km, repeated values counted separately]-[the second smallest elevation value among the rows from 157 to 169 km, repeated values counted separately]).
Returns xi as 17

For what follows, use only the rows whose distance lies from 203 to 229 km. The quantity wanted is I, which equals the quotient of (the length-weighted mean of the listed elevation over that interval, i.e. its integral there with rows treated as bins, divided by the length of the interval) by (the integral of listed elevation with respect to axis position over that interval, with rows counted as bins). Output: 0.04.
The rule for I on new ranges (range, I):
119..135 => 0.06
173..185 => 0.08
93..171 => 0.01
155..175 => 0.05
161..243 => 0.01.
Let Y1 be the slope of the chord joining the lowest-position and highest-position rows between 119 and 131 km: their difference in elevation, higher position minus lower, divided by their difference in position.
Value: 1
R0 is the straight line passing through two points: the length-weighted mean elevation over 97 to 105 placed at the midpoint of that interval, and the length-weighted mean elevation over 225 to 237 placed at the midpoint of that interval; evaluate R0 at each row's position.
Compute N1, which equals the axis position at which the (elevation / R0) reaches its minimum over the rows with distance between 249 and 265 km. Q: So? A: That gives 254.0 km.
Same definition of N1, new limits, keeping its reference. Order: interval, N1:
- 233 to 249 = 244.0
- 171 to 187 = 174.0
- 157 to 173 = 158.0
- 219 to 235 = 220.0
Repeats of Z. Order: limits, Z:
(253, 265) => 333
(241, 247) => 340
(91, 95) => 309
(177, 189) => 377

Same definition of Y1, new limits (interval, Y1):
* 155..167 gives 6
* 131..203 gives 2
